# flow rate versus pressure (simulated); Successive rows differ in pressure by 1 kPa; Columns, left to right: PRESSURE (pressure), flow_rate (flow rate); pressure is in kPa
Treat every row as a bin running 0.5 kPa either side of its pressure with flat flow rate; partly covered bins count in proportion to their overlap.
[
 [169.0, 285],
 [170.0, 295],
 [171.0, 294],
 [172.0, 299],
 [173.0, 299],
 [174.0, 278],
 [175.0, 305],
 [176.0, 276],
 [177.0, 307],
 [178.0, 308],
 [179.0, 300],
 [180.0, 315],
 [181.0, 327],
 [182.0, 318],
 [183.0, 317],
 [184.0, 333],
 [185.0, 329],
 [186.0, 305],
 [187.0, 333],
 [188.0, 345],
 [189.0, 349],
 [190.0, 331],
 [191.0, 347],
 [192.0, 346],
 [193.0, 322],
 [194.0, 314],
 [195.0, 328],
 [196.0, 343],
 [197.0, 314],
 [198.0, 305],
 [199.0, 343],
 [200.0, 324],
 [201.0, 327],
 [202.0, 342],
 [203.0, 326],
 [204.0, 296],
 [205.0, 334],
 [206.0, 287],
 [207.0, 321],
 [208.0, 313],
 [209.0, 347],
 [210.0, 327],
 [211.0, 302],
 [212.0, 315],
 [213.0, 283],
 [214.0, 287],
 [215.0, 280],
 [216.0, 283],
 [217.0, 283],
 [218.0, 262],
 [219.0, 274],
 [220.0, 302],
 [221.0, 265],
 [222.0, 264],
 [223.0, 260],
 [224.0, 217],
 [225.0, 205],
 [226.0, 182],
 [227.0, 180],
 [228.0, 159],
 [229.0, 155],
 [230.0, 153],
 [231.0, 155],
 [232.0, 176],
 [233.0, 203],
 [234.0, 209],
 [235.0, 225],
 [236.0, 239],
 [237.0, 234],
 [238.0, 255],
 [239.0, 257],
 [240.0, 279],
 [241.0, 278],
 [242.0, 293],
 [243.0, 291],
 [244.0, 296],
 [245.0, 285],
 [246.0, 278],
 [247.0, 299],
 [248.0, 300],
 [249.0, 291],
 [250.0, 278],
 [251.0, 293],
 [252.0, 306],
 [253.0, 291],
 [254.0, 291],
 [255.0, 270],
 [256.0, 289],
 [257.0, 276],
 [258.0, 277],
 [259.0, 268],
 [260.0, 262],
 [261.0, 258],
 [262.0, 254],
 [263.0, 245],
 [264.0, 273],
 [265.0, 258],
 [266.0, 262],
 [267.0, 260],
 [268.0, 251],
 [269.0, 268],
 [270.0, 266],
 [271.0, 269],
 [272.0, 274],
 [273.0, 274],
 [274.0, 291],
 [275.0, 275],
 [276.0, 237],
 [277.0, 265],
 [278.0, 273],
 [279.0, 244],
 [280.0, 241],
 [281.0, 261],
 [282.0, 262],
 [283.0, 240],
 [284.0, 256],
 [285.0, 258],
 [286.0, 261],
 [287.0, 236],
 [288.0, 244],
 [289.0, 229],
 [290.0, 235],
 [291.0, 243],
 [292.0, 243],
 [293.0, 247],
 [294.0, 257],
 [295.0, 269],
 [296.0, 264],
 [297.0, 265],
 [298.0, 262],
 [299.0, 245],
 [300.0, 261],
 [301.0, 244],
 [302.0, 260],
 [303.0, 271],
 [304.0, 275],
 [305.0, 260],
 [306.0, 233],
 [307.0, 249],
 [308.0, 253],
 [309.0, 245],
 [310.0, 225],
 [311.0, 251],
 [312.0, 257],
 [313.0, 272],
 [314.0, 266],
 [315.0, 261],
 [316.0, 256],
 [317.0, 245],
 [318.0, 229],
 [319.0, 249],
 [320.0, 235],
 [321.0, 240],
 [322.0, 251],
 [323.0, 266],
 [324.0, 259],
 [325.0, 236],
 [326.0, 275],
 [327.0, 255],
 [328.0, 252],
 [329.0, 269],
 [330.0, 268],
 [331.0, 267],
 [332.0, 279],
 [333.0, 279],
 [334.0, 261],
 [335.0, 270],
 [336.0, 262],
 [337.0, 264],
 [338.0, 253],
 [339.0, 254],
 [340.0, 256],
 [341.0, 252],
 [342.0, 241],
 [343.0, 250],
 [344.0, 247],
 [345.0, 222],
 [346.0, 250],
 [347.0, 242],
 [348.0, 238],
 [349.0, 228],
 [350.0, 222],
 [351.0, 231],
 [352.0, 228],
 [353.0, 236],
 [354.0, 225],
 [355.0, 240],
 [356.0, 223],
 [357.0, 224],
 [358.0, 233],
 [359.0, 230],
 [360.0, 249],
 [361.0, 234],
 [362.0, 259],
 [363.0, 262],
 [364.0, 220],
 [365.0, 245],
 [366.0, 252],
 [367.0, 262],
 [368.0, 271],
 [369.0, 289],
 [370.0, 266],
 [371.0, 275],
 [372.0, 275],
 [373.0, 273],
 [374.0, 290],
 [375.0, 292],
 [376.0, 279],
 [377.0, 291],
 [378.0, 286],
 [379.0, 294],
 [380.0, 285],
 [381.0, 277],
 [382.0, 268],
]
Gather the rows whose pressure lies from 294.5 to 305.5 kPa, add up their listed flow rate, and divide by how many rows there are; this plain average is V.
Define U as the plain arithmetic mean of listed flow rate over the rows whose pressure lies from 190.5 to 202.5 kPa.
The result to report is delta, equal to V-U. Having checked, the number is -68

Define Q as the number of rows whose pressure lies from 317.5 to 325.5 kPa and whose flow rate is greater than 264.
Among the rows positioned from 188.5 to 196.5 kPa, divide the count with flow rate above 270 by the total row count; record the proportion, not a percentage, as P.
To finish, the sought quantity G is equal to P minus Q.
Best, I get 0.0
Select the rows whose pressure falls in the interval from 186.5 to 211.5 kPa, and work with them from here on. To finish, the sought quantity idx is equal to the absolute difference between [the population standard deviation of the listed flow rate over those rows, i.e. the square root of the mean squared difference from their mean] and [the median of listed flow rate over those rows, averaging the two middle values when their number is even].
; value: 310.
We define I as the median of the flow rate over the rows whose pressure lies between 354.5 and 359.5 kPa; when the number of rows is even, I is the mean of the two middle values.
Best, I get 230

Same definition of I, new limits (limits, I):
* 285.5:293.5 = 243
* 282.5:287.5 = 256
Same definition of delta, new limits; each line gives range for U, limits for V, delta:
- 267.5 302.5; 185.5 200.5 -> 74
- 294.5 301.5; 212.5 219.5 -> 20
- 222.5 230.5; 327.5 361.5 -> 58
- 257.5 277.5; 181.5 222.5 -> 49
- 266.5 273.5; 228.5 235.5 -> -84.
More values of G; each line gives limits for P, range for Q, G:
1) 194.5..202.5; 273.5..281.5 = -3.0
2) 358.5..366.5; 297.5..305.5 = -2.0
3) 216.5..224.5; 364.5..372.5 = -4.6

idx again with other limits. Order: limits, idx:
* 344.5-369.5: 219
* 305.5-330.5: 239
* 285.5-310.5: 236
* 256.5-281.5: 252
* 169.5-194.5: 295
